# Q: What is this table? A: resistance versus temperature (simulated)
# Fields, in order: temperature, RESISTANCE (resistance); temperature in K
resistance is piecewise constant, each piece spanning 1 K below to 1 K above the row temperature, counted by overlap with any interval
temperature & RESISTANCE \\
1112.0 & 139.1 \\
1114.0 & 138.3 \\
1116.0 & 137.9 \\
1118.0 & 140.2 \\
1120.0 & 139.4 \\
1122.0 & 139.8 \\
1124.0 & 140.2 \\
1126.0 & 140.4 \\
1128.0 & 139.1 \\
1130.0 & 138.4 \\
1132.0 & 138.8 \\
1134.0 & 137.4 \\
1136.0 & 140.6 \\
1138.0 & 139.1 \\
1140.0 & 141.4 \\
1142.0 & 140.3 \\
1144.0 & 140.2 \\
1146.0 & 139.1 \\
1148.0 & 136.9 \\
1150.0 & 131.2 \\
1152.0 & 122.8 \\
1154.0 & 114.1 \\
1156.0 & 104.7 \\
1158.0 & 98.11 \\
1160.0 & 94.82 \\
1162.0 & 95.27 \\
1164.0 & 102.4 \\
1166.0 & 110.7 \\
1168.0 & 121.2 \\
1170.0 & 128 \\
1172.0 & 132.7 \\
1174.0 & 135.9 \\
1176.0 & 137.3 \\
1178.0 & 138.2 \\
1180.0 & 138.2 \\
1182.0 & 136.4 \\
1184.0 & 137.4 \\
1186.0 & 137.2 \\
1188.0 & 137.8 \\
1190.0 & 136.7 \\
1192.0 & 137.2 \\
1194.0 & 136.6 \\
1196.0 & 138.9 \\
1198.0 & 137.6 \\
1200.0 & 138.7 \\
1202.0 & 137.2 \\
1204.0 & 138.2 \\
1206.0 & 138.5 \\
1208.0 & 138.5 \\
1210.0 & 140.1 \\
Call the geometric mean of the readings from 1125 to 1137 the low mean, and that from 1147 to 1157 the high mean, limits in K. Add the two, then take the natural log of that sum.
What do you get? 5.56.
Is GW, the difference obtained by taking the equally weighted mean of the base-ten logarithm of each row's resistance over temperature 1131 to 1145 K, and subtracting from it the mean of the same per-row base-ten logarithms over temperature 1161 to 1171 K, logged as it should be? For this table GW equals 0.10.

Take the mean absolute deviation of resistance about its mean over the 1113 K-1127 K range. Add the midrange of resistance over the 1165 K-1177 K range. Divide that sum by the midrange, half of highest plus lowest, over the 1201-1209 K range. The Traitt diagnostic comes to 0.91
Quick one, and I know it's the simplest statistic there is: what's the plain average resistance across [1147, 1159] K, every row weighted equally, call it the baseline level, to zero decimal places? 118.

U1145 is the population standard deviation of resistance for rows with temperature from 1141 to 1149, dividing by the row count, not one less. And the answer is 1.4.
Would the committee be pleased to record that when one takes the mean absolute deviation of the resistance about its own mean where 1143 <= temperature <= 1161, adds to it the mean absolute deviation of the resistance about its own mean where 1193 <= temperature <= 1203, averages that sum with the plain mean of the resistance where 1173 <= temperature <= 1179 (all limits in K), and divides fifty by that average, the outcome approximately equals 0.65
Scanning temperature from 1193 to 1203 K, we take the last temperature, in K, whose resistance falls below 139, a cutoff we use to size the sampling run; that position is 1202.0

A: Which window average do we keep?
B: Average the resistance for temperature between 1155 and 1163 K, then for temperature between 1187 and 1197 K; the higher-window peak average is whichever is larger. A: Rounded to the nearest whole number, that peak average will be 137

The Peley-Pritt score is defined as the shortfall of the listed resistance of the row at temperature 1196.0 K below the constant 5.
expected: -134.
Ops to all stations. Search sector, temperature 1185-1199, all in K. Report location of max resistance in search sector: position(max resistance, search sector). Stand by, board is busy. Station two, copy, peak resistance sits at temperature 1196.0 K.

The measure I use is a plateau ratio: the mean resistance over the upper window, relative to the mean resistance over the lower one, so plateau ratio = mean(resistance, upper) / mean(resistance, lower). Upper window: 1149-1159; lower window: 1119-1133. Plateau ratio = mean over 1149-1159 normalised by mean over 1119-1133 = 0.82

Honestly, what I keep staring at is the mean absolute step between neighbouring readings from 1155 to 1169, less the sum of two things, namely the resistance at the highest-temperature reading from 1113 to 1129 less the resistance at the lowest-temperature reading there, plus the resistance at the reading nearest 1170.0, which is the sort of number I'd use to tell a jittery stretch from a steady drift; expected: -123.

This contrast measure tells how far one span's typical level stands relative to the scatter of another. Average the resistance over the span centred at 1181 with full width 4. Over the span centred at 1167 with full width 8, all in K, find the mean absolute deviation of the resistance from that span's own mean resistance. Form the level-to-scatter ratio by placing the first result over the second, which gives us 15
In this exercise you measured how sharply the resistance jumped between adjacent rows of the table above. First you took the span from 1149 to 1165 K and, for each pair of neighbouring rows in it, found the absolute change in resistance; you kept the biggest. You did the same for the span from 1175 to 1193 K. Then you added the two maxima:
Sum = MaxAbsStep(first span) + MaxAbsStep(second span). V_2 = 11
